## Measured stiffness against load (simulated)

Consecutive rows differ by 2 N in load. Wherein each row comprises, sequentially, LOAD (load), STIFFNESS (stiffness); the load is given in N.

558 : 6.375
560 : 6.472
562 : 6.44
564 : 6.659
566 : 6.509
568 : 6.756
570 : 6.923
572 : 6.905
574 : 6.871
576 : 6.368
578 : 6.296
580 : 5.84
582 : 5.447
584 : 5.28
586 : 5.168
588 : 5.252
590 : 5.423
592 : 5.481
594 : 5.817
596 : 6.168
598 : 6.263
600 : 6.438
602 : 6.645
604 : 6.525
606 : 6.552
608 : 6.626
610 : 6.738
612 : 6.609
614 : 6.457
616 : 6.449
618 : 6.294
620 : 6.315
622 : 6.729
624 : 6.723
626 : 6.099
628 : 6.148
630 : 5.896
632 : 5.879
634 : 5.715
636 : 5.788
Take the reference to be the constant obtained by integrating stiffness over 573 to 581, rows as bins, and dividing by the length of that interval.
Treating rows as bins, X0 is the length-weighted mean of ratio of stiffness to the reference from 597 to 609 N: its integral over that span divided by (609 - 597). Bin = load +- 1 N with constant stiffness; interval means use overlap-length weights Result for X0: 1.03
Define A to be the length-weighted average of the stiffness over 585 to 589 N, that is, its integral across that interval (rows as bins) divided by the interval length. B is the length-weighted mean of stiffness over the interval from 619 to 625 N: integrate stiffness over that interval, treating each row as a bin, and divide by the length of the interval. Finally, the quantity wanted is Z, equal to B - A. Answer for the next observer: 1.4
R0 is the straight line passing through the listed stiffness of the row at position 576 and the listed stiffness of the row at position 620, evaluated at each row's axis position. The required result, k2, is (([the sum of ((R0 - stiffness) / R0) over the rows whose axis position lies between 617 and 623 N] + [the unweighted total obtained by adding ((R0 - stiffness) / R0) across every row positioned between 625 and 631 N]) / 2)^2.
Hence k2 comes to 0.001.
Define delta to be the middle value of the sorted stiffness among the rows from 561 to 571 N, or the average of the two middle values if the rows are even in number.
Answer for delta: 6.66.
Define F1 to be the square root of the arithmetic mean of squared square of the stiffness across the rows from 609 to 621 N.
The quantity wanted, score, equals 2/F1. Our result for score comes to 0.048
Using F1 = 42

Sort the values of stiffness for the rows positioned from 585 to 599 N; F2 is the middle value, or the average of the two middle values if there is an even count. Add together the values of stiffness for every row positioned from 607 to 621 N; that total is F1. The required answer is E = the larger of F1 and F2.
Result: 45.5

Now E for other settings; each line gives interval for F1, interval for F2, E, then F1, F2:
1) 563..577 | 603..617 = 47.0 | 47.0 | 6.55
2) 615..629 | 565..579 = 44.8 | 44.8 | 6.76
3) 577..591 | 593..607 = 38.7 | 38.7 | 6.44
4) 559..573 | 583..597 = 46.7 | 46.7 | 5.42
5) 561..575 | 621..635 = 47.1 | 47.1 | 6.10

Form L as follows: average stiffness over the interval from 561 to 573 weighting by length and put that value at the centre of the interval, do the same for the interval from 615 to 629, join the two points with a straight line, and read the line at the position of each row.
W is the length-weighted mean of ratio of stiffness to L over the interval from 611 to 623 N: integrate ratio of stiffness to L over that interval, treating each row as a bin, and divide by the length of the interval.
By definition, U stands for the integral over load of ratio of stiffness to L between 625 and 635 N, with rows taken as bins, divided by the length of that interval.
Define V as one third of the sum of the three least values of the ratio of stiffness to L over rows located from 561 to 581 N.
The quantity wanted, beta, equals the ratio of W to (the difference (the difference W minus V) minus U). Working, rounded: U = 0.94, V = 0.93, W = 1.01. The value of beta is -1.2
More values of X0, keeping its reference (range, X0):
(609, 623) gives 1.03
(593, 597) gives 0.94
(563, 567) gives 1.04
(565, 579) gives 1.05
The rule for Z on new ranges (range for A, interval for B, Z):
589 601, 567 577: 0.8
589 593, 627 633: 0.5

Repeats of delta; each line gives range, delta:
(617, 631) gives 6.29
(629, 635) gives 5.88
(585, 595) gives 5.42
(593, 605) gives 6.35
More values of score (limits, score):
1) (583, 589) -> 0.073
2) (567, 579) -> 0.045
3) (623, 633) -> 0.052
